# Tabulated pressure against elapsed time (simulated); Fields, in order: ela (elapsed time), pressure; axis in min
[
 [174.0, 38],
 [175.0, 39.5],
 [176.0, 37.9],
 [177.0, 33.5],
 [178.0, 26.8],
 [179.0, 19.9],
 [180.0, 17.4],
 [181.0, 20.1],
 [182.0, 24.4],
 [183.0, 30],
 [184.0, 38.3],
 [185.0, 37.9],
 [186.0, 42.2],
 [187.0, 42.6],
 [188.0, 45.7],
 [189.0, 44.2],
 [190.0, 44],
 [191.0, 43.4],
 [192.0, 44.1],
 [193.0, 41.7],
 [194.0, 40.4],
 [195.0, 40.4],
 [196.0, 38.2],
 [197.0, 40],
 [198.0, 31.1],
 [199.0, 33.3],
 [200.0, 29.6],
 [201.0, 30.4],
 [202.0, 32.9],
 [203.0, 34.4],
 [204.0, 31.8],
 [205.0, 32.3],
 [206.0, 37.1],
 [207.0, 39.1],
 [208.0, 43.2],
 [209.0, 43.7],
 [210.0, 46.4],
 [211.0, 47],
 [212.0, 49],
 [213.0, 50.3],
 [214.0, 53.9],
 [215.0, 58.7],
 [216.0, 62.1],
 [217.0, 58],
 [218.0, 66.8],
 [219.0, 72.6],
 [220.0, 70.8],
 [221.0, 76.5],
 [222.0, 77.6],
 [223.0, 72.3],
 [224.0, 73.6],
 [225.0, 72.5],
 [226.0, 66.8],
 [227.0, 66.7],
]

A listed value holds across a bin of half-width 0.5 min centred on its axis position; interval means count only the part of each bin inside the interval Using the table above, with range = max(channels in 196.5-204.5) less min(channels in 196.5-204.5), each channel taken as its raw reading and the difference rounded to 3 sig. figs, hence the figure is 10.4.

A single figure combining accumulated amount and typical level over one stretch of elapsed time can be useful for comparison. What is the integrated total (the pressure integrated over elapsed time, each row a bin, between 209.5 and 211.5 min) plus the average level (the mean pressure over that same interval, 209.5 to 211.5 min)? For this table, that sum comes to 140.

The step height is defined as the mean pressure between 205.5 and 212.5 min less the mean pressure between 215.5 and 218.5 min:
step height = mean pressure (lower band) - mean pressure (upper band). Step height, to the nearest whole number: -19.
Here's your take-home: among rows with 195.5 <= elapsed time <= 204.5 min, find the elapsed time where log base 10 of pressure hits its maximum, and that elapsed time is 197.0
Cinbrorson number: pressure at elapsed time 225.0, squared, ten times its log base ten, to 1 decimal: 37.2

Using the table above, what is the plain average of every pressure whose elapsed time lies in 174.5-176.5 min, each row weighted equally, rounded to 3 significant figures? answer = 38.7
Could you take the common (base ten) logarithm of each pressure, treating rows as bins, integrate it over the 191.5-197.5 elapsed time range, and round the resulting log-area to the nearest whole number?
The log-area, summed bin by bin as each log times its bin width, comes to 10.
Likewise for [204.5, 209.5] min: 8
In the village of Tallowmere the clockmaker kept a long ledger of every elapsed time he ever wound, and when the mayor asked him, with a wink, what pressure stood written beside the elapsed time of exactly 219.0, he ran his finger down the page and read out 72.6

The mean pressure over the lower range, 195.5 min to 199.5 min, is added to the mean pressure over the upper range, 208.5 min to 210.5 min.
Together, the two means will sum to 81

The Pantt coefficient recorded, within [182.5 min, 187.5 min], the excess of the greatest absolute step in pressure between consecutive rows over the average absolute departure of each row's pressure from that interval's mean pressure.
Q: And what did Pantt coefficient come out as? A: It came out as 4.9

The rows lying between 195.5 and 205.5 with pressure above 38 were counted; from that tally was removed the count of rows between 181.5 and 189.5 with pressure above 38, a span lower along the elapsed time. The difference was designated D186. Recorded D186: -3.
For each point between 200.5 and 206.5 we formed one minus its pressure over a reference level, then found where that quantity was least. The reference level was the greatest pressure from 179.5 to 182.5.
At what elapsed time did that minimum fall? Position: 206.0 min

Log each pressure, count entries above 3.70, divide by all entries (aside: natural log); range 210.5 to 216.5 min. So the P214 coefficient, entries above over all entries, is 1.0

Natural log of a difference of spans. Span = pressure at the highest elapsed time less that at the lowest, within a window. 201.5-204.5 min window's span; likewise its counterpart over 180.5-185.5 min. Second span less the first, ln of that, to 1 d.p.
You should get 2.9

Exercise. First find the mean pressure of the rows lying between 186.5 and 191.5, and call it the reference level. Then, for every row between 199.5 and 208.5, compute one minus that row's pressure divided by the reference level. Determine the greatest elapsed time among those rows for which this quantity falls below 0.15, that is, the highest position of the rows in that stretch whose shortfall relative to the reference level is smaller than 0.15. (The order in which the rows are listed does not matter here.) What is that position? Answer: 208.0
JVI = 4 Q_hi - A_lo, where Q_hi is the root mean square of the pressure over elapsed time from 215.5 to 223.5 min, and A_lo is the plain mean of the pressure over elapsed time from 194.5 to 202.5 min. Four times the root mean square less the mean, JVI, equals 245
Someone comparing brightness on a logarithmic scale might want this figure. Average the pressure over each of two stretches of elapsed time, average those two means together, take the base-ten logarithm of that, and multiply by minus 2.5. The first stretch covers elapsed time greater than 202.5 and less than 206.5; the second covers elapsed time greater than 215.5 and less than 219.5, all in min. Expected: -4.23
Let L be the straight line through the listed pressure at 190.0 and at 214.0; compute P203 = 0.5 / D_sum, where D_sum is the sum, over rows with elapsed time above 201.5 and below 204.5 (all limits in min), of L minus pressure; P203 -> 0.010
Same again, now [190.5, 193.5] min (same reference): 0.095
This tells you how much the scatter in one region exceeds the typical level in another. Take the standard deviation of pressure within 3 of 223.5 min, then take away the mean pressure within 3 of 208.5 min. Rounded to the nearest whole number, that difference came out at -39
